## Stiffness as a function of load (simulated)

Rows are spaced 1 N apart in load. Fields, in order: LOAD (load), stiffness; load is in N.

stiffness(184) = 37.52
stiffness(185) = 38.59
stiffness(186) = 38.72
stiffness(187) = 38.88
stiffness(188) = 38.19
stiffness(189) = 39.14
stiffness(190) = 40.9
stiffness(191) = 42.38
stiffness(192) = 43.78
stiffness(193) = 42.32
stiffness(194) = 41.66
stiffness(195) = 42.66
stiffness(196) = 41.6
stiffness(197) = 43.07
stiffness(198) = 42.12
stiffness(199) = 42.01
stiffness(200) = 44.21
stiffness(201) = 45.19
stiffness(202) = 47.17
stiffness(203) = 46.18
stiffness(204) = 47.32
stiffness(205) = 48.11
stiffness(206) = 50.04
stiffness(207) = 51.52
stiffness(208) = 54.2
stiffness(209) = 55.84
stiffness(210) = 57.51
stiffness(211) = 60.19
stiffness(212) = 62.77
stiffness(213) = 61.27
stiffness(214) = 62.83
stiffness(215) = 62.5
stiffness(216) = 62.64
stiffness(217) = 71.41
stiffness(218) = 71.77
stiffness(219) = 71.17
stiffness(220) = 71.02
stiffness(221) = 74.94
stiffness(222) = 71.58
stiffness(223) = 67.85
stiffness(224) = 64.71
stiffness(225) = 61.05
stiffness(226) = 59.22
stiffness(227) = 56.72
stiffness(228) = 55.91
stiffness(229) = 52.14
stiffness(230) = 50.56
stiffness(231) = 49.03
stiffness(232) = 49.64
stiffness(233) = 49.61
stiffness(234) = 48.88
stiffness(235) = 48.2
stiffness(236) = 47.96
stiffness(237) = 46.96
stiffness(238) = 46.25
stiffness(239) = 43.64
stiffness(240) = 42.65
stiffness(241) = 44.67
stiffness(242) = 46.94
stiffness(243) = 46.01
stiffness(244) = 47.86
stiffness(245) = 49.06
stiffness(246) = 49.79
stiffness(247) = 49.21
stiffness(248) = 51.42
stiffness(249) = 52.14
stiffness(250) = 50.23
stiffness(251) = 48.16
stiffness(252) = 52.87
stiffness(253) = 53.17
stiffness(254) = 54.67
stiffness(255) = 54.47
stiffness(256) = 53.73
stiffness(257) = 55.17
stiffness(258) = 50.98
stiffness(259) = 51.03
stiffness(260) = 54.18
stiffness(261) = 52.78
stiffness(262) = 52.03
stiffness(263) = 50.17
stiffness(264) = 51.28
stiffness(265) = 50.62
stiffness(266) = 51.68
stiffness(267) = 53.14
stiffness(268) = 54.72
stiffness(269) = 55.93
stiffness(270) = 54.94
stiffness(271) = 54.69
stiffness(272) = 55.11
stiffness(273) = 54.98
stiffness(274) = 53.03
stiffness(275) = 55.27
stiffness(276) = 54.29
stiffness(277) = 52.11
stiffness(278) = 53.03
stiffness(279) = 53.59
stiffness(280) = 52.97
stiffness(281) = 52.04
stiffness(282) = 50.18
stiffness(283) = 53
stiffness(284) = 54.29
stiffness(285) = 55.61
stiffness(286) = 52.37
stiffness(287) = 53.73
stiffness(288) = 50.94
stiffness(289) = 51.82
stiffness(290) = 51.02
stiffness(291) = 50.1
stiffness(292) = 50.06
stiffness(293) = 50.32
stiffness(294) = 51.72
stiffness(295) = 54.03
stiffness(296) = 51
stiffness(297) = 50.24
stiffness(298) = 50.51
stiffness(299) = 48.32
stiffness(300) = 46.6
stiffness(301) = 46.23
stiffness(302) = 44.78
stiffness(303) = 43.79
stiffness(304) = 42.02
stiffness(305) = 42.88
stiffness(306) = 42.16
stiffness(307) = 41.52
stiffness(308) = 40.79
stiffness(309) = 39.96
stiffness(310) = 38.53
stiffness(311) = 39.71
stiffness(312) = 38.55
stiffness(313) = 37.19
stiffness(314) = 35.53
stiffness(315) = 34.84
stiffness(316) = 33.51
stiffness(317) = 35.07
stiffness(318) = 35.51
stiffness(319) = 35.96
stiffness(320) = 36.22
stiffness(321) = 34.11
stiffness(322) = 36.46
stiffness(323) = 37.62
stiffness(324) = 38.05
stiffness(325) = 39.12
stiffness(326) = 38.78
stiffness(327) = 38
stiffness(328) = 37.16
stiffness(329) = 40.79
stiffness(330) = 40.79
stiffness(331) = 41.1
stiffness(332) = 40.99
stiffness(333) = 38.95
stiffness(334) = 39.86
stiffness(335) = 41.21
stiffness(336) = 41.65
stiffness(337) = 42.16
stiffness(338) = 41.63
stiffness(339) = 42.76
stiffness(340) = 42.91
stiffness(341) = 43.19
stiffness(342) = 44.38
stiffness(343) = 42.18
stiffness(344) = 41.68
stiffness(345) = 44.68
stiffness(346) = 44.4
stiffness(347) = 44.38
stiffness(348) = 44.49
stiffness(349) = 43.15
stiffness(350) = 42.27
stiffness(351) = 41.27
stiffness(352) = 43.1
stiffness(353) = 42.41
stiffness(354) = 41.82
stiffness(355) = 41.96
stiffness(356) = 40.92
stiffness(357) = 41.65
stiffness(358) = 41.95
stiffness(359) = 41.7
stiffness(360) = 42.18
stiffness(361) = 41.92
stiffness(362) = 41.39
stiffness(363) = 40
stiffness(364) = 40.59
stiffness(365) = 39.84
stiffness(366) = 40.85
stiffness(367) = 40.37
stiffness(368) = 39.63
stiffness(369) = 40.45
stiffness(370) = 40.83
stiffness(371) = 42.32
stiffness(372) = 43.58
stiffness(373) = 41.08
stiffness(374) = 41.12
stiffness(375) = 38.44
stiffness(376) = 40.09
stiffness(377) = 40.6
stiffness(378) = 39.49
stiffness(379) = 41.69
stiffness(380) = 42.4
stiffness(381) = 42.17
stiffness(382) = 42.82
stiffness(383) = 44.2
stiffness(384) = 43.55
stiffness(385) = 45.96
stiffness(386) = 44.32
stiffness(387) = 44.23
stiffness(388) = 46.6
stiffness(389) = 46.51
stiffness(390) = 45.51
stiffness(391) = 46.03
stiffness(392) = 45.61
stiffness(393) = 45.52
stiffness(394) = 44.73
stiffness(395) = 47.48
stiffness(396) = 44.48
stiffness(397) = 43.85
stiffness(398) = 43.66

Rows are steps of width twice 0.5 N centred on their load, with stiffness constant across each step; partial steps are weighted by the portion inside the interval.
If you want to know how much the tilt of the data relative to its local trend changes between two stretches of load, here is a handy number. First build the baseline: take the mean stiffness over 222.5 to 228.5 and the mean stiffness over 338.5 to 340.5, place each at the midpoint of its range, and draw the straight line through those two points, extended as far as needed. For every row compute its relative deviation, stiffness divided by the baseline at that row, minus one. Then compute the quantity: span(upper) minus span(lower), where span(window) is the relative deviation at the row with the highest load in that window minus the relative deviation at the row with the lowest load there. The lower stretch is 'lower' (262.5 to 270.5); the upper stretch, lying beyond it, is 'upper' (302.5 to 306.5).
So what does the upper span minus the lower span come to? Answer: -0.13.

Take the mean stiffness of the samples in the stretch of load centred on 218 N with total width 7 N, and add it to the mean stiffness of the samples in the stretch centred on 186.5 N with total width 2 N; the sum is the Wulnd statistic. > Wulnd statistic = 108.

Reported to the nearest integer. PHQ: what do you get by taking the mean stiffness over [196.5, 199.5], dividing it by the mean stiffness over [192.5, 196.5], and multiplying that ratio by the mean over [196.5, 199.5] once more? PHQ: 43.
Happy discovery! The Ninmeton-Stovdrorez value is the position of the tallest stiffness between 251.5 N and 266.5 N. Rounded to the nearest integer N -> 257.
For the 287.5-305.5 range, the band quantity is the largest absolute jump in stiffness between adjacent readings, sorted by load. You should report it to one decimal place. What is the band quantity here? 3.0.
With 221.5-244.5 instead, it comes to 3.8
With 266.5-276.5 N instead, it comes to 2.2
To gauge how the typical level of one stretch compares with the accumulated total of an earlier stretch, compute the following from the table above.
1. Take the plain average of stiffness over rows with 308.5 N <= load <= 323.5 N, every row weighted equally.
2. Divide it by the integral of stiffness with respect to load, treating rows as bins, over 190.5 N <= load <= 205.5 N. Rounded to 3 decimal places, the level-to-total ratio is 0.055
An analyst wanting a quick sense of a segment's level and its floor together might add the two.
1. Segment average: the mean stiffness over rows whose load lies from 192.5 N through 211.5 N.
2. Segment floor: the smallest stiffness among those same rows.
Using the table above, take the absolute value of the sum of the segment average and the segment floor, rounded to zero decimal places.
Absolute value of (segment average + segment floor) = 89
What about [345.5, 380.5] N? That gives 80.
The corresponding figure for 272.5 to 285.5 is 104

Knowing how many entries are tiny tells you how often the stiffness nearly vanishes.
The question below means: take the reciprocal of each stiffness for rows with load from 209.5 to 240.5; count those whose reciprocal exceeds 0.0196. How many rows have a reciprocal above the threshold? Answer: 11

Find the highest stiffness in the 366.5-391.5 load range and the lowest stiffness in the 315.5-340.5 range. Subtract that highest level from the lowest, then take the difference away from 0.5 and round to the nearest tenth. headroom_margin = 13.6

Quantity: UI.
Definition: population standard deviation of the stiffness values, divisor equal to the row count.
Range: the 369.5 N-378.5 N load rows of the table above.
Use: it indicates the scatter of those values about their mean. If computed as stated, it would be 1.42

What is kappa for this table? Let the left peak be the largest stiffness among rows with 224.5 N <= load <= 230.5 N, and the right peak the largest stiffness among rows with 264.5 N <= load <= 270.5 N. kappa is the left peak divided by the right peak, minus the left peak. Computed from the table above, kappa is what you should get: -60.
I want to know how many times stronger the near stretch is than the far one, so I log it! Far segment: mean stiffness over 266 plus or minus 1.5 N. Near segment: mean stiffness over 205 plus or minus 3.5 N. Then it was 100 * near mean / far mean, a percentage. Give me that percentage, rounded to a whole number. 95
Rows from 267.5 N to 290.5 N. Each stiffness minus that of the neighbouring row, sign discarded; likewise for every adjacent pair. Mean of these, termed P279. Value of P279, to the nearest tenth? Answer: 1.4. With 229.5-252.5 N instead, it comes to 1.4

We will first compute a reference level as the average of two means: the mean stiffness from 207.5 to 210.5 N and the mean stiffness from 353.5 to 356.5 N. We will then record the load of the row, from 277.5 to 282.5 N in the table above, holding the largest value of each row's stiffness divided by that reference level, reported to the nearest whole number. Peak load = 279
